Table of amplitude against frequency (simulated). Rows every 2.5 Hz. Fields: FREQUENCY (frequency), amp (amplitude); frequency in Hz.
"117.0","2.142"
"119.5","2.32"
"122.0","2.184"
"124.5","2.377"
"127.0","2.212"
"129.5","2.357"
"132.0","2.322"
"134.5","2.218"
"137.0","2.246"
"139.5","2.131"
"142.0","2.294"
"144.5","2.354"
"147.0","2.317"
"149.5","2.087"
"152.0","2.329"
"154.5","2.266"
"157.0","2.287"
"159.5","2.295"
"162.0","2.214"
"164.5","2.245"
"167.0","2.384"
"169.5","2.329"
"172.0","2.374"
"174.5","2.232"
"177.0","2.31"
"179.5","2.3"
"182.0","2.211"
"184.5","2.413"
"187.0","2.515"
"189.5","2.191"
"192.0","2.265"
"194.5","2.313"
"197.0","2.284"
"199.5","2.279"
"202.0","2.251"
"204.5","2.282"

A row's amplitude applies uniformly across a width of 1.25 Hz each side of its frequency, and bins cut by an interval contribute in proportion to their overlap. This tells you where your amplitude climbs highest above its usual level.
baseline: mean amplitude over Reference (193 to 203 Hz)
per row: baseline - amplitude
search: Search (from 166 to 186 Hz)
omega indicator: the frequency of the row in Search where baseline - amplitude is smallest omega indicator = 184.5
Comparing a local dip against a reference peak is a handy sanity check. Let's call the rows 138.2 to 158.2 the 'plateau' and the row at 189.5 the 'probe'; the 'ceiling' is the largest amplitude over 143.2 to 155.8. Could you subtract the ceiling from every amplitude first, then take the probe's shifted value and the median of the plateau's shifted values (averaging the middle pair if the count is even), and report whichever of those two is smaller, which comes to -0.163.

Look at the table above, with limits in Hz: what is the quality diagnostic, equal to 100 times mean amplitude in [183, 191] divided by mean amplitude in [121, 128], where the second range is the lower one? 105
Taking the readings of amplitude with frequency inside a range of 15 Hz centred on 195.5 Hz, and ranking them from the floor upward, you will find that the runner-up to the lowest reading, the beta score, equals 2.251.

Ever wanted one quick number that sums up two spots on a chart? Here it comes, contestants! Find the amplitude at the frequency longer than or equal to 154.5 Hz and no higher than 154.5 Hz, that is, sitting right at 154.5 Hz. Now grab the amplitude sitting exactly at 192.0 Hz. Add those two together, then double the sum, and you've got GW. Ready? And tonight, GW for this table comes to 9.1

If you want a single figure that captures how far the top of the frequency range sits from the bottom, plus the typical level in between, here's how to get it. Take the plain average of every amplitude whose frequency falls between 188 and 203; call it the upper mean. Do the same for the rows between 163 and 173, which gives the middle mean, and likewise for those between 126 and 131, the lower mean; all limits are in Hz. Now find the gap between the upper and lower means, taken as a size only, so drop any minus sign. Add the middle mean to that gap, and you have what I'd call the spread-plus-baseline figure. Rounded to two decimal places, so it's 2.35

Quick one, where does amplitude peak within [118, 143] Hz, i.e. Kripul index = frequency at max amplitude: 124.5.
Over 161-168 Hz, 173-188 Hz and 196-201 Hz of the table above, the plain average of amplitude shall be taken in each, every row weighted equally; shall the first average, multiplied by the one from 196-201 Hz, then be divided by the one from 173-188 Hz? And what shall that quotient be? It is 2.23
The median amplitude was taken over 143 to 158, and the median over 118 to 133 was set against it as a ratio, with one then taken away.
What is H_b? 0.0083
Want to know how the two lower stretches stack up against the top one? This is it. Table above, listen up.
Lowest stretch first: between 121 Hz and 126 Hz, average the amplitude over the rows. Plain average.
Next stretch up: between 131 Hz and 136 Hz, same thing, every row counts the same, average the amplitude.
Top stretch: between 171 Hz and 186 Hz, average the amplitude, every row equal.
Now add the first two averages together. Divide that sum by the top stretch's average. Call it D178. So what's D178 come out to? 1.97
